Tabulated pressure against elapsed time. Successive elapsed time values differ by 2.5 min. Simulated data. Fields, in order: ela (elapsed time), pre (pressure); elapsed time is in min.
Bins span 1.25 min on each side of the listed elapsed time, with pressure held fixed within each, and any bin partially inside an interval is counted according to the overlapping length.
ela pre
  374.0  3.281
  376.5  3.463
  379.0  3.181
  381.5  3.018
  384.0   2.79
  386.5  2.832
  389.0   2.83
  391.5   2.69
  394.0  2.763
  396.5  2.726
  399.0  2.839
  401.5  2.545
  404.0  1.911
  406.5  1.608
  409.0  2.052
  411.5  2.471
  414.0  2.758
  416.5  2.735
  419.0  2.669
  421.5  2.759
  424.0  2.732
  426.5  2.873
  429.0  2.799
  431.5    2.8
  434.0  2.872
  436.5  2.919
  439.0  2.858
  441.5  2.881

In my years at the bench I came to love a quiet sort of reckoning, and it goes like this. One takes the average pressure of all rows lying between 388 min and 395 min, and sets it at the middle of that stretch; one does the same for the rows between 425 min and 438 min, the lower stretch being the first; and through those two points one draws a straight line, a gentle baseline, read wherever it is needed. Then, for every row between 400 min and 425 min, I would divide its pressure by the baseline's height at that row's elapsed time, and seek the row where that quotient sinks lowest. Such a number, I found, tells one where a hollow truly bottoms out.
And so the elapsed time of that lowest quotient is 406.5 min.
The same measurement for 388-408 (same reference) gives 406.5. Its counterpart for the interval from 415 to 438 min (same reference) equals 419.0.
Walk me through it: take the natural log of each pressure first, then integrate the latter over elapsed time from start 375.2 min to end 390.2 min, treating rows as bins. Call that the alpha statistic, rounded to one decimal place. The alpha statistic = 16.5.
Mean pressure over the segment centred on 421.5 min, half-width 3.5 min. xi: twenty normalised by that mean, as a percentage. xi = 735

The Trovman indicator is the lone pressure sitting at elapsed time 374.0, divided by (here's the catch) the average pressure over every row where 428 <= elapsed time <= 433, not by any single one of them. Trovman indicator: 1.17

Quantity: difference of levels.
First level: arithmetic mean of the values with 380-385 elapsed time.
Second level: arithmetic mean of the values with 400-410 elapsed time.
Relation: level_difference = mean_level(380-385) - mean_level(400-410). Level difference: 0.9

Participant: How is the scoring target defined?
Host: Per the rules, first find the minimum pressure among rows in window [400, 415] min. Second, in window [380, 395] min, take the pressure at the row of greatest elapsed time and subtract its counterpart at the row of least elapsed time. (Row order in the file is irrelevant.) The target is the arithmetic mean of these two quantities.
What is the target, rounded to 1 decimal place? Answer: 0.7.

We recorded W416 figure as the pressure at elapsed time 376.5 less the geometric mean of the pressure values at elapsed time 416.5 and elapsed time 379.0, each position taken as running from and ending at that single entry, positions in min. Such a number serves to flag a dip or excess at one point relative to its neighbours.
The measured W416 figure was 0.51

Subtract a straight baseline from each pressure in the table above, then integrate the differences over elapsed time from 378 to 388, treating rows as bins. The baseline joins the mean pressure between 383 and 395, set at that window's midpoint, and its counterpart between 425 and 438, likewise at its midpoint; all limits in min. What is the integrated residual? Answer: 1.8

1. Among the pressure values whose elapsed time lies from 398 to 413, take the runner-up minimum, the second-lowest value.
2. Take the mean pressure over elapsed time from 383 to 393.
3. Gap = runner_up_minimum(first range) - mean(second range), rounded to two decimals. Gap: -0.87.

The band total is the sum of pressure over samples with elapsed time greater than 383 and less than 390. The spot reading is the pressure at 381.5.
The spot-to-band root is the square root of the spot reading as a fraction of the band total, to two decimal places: 0.60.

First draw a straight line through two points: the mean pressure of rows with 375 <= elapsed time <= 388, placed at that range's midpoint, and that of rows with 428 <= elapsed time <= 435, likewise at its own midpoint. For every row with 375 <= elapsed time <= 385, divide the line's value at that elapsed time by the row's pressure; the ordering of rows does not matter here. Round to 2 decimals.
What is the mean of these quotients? 0.99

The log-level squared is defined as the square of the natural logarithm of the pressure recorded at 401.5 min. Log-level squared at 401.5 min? 0.87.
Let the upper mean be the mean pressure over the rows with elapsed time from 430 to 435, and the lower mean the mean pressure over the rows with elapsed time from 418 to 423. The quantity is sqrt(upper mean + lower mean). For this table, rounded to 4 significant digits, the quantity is 2.356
